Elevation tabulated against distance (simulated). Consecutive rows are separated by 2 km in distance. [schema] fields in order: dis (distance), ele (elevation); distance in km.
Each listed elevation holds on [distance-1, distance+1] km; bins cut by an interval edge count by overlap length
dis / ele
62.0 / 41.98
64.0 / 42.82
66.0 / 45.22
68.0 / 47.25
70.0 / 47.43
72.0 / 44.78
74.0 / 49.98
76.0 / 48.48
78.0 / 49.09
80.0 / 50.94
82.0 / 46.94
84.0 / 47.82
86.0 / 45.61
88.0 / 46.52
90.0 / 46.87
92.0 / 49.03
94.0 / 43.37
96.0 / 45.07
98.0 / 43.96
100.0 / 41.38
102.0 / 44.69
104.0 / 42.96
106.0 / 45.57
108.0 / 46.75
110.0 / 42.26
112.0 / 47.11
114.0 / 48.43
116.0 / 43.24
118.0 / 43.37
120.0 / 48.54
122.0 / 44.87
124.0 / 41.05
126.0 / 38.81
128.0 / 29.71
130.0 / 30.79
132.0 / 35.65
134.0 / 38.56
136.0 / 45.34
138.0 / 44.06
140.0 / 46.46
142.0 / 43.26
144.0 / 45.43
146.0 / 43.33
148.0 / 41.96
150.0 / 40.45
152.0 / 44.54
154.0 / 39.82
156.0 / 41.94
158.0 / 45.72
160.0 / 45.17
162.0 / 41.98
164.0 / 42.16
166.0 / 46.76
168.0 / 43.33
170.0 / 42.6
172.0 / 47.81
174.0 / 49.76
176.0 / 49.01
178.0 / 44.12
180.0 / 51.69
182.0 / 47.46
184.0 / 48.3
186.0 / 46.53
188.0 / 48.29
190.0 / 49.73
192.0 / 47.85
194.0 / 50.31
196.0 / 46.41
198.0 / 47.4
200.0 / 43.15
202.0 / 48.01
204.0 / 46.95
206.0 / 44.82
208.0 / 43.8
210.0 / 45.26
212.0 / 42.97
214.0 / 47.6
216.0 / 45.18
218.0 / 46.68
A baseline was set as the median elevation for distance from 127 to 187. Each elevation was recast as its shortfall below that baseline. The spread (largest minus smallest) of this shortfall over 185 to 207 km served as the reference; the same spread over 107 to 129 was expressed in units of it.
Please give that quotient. 2.63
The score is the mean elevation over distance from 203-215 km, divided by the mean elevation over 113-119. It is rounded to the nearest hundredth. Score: 1.00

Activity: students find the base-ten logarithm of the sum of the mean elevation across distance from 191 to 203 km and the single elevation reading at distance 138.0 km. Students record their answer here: 1.960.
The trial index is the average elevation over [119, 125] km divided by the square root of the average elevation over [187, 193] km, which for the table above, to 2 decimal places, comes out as 6.43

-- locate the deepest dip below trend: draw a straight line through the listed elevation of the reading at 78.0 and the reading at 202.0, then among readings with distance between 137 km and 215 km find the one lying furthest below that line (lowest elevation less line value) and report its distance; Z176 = 154.0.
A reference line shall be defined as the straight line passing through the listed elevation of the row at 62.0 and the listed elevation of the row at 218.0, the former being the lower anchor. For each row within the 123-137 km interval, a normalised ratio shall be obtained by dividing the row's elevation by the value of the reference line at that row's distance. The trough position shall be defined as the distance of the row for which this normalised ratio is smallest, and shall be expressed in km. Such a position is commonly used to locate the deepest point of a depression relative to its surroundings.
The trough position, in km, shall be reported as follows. 128.0 km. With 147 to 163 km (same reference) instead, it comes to 154.0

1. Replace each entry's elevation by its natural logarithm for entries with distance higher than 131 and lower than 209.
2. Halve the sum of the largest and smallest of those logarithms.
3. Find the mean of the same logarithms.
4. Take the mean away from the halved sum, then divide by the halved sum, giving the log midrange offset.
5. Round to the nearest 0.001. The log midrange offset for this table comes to -0.013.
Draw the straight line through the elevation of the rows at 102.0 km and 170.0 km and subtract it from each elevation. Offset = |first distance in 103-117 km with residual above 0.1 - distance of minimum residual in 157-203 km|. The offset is 56 km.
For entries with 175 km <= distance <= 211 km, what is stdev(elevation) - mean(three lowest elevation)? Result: -41.4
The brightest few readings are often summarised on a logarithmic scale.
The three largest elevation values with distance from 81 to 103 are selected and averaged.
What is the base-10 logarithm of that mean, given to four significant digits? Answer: 1.681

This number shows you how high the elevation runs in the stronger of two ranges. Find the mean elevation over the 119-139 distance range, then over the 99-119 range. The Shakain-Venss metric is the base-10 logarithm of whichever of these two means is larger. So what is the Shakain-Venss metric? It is 1.65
